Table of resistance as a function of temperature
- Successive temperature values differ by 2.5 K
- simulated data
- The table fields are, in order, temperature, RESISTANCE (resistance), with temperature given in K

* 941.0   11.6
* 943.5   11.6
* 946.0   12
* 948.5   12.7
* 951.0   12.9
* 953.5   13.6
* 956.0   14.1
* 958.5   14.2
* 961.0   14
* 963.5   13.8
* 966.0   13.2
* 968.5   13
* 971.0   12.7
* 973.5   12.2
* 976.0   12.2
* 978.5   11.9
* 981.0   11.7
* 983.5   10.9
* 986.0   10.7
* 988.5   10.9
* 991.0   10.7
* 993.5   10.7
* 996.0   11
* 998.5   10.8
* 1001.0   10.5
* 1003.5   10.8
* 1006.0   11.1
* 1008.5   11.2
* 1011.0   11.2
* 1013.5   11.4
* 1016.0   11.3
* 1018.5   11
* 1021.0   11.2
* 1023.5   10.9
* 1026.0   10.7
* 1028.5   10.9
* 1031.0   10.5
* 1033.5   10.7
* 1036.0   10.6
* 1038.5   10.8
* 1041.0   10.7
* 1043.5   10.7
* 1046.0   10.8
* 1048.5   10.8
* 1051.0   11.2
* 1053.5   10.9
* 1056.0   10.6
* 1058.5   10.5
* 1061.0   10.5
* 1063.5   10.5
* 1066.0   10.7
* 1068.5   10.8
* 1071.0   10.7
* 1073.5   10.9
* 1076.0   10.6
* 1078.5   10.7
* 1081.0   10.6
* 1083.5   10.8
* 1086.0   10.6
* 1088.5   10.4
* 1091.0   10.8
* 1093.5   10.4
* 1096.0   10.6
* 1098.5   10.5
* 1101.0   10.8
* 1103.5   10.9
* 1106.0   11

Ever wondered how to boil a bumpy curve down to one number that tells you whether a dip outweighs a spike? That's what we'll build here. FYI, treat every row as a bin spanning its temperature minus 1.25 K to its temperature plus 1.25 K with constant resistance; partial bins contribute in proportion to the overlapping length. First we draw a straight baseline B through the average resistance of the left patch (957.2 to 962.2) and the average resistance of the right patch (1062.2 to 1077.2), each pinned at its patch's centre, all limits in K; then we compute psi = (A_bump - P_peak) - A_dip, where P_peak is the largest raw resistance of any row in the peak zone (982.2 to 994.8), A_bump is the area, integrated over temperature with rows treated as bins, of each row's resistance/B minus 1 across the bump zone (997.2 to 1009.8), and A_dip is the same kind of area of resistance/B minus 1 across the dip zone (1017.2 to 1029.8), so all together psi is -11.5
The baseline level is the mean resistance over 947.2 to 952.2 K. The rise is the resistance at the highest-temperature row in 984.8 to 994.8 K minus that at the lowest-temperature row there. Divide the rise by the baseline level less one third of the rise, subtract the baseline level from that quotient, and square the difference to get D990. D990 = 164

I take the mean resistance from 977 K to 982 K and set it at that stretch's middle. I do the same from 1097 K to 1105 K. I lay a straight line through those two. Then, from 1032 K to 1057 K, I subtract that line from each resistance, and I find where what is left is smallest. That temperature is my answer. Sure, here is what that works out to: 1036.0 K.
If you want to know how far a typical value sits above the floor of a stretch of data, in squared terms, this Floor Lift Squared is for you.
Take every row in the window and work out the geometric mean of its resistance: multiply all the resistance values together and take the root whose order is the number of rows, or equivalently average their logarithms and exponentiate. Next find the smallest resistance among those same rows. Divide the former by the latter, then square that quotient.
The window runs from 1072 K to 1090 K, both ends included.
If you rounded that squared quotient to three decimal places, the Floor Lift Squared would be 1.050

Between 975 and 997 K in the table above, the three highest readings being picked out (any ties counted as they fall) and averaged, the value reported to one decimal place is 11.9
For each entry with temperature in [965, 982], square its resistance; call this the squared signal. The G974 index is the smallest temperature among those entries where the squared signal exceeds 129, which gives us 966.0 K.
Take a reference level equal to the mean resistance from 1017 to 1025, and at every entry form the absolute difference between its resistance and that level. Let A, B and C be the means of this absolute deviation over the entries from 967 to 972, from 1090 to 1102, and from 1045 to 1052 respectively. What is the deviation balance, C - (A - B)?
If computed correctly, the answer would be -1.2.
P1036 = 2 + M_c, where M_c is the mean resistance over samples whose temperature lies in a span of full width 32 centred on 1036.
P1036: 12.8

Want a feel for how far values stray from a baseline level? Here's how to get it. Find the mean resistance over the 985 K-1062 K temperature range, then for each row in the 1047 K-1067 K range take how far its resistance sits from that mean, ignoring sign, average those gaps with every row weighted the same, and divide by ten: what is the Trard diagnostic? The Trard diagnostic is 0.024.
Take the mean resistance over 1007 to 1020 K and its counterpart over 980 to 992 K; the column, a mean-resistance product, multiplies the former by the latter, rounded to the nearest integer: 123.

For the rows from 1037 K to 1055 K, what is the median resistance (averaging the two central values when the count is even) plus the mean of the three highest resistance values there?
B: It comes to 21.8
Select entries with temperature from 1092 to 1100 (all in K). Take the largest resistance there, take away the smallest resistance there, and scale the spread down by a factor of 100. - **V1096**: 0.0020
